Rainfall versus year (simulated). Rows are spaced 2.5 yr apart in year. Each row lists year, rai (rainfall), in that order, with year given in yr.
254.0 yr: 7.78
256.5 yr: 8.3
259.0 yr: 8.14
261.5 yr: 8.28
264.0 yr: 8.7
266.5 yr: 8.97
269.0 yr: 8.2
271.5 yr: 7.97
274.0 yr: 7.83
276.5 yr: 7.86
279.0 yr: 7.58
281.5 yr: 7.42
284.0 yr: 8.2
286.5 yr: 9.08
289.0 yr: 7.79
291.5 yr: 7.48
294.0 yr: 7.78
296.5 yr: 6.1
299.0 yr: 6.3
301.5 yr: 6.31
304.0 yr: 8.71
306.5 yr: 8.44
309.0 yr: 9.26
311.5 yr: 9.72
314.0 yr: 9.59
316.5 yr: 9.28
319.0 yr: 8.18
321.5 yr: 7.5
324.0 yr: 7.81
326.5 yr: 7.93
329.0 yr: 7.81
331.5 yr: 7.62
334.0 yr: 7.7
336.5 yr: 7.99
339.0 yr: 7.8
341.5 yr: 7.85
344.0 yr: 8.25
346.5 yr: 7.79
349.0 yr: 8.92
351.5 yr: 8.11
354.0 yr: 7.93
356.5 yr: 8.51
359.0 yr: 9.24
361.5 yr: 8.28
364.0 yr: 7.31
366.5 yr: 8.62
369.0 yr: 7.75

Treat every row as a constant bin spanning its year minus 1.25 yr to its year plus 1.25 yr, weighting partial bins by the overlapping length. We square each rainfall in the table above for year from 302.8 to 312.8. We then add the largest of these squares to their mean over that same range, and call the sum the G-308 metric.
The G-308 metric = 176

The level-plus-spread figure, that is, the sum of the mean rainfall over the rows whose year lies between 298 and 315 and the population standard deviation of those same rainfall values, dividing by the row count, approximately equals 9.7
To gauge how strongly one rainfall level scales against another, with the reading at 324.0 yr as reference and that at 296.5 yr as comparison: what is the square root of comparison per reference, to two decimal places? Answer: 0.88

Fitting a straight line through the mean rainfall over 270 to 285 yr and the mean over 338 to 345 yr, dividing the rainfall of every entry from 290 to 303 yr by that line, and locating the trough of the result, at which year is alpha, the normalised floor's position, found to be 296.5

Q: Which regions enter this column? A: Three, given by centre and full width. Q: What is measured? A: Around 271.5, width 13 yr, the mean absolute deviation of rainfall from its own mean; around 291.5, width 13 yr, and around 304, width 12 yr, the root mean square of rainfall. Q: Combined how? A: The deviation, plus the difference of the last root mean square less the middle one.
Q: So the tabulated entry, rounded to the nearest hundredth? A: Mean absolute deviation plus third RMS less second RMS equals 0.53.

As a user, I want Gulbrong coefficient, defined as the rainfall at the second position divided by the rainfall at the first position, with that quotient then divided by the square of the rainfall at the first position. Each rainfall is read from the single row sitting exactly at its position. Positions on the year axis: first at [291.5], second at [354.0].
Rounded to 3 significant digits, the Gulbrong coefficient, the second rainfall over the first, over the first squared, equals 0.0189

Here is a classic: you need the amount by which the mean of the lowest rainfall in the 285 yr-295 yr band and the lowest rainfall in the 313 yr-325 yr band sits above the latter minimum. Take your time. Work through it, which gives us -0.01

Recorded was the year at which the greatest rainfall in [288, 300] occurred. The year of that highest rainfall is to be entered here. 289.0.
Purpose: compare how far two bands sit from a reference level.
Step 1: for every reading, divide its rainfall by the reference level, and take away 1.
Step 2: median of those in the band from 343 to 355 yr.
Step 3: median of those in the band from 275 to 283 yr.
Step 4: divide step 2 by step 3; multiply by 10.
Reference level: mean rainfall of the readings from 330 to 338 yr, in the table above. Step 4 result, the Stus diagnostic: -18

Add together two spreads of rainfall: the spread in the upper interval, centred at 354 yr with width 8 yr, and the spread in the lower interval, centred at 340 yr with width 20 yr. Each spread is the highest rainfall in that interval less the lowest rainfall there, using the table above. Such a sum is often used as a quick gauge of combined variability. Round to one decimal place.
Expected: 1.9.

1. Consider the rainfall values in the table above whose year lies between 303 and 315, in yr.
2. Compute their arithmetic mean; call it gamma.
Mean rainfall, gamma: 9.1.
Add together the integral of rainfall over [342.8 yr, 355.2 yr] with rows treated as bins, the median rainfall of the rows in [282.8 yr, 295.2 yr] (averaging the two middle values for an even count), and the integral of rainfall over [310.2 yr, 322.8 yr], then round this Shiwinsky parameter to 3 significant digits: 221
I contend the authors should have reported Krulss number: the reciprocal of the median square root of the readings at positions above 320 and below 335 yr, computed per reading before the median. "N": 0.359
